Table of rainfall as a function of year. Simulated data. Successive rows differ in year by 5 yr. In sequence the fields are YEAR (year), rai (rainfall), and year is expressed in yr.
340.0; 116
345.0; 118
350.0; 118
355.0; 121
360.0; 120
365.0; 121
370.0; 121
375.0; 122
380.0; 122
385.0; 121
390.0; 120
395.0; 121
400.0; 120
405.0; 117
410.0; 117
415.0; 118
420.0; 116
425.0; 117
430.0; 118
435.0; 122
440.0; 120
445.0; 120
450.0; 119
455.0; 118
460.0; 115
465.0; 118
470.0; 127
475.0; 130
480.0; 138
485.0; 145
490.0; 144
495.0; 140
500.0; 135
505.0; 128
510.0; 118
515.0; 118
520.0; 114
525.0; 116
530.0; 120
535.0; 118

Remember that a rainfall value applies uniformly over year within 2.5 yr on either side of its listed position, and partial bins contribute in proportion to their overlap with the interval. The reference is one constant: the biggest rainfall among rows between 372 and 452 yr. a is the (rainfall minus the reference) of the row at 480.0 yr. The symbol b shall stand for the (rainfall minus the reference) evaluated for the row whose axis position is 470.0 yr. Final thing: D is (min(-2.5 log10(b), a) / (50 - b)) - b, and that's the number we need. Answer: -5.0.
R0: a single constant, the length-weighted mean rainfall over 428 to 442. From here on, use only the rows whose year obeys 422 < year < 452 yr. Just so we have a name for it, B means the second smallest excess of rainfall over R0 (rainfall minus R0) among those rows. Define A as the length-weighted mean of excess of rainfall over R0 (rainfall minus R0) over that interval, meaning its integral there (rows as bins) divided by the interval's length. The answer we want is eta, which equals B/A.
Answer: 2.6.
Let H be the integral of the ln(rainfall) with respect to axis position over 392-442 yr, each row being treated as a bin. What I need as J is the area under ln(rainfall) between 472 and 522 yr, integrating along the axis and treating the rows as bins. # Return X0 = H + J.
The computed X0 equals 482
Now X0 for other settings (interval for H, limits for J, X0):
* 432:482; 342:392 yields 480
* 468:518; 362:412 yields 484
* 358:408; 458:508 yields 484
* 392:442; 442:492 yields 481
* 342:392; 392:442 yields 478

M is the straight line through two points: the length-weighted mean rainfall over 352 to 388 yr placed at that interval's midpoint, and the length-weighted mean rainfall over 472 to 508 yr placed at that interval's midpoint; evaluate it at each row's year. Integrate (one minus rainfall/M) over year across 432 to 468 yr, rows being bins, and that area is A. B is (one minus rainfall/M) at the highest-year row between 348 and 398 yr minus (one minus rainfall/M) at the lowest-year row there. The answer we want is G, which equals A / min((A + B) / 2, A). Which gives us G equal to 1.99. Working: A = 3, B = 0.02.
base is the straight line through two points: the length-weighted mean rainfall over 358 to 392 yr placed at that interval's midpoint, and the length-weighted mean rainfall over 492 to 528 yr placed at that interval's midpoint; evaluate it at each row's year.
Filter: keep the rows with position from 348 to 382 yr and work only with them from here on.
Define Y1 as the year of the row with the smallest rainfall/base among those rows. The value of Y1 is 350.0 yr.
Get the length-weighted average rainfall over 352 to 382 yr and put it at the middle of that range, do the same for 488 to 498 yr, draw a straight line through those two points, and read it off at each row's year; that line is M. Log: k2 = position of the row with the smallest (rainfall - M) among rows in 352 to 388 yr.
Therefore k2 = 385.0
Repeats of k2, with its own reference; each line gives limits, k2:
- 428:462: 460.0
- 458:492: 460.0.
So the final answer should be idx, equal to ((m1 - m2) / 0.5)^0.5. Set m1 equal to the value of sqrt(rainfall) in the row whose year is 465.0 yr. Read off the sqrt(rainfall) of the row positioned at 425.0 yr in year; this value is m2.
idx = 0.3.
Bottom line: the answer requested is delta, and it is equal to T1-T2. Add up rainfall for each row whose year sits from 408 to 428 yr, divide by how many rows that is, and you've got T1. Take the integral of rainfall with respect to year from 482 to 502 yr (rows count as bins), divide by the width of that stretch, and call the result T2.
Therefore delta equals -24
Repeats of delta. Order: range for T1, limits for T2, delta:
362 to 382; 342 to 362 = 2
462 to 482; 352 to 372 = 8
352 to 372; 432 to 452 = 1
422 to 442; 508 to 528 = 3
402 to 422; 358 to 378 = -4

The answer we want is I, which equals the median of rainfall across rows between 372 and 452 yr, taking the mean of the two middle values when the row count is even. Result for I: 120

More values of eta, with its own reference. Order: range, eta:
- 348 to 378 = -0.1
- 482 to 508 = 0.8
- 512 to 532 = 1.3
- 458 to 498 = -0.2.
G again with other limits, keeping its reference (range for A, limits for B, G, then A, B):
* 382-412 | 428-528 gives 1.86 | 1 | 0.09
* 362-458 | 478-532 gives 1.93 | 5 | 0.17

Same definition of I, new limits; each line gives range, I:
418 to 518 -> 120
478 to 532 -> 128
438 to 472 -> 119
